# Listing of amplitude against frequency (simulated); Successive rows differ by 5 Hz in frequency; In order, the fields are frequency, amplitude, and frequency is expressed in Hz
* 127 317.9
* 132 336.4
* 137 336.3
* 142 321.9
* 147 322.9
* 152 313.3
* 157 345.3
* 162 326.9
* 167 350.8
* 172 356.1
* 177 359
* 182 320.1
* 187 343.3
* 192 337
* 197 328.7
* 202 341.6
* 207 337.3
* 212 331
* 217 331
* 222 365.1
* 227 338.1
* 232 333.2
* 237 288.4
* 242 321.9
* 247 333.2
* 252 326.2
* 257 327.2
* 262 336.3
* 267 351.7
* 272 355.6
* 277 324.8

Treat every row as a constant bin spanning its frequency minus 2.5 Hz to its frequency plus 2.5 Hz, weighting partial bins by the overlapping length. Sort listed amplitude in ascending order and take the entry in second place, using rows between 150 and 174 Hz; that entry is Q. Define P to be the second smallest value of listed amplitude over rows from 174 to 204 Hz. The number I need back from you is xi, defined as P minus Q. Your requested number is 2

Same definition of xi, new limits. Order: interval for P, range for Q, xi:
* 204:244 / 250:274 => -5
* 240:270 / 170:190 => -17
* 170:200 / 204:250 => 7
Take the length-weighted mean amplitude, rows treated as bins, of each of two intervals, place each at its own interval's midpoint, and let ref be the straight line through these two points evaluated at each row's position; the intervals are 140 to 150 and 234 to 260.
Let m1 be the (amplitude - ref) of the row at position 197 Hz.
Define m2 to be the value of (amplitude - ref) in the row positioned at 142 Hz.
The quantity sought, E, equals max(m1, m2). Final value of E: 8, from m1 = 8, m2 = 0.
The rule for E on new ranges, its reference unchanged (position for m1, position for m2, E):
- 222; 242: 45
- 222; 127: 45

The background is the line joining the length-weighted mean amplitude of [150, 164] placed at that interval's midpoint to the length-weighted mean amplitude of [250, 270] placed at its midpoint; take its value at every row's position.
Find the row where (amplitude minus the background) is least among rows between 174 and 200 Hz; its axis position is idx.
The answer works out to 182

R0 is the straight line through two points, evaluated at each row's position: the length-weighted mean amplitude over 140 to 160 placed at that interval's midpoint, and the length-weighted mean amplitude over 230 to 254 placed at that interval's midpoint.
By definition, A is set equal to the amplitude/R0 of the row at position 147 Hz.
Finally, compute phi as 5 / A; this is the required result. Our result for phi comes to 5.05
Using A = 0.99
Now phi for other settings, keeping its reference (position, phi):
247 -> 4.80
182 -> 5.06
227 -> 4.75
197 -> 4.91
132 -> 4.86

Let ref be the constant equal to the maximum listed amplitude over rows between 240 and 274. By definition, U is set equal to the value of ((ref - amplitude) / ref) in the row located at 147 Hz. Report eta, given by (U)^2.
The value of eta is 0.008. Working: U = 0.09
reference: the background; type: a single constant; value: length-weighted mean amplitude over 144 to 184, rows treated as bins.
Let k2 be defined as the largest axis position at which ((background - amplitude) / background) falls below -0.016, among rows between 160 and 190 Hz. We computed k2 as 187 Hz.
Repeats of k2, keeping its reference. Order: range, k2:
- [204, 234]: 222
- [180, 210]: 187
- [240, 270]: 267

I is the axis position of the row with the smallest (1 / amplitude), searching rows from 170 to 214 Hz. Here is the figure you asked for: 177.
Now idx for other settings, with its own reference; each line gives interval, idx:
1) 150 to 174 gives 152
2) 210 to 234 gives 217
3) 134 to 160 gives 152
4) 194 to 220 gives 197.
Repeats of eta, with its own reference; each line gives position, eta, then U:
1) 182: 0.010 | 0.10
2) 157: 0.001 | 0.03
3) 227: 0.002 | 0.05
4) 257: 0.006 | 0.08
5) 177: 0.000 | -0.01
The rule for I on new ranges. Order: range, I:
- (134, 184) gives 177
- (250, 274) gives 272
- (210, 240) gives 222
